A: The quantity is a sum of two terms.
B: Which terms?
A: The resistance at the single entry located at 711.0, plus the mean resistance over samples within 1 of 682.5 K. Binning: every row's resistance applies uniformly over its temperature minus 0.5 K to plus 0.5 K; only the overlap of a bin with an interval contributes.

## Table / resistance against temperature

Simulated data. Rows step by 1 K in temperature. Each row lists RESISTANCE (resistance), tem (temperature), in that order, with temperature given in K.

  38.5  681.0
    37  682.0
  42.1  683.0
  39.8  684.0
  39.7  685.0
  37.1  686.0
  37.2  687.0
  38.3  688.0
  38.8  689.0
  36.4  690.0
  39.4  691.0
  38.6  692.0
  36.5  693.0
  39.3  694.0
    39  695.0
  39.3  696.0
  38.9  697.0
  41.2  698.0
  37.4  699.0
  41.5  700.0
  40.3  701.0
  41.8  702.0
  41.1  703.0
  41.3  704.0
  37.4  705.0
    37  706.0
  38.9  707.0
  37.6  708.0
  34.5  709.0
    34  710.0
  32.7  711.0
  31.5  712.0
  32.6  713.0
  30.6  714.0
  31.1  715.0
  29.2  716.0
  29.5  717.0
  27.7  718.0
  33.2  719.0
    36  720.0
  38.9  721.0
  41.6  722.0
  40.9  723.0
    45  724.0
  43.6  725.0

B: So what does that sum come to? 72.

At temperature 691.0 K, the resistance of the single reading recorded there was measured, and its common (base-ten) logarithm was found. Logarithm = 1.60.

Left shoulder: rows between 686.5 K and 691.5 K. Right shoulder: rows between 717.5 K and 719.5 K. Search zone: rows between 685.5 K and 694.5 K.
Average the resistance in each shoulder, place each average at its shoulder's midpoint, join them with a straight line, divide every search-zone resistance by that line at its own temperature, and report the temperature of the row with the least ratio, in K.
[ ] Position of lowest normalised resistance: 686.0 K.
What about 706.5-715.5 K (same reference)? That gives 714.0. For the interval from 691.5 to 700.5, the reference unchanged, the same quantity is 693.0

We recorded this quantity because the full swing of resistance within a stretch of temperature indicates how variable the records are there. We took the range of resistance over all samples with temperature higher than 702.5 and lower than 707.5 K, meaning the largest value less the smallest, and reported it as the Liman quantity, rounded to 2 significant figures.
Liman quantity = 4.3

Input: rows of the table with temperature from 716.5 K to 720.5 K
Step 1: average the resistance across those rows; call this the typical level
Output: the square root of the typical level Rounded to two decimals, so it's 5.62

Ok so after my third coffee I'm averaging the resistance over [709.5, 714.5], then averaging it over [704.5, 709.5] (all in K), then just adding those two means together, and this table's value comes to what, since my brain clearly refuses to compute 69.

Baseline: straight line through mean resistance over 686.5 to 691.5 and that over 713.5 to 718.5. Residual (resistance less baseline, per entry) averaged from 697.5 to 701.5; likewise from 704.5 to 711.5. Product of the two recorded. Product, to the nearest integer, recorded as 21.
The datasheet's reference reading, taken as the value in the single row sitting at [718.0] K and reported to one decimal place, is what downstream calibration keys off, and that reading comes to 27.7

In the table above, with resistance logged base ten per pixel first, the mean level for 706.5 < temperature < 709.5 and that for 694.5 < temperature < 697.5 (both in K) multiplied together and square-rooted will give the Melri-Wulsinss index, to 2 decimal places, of 1.58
